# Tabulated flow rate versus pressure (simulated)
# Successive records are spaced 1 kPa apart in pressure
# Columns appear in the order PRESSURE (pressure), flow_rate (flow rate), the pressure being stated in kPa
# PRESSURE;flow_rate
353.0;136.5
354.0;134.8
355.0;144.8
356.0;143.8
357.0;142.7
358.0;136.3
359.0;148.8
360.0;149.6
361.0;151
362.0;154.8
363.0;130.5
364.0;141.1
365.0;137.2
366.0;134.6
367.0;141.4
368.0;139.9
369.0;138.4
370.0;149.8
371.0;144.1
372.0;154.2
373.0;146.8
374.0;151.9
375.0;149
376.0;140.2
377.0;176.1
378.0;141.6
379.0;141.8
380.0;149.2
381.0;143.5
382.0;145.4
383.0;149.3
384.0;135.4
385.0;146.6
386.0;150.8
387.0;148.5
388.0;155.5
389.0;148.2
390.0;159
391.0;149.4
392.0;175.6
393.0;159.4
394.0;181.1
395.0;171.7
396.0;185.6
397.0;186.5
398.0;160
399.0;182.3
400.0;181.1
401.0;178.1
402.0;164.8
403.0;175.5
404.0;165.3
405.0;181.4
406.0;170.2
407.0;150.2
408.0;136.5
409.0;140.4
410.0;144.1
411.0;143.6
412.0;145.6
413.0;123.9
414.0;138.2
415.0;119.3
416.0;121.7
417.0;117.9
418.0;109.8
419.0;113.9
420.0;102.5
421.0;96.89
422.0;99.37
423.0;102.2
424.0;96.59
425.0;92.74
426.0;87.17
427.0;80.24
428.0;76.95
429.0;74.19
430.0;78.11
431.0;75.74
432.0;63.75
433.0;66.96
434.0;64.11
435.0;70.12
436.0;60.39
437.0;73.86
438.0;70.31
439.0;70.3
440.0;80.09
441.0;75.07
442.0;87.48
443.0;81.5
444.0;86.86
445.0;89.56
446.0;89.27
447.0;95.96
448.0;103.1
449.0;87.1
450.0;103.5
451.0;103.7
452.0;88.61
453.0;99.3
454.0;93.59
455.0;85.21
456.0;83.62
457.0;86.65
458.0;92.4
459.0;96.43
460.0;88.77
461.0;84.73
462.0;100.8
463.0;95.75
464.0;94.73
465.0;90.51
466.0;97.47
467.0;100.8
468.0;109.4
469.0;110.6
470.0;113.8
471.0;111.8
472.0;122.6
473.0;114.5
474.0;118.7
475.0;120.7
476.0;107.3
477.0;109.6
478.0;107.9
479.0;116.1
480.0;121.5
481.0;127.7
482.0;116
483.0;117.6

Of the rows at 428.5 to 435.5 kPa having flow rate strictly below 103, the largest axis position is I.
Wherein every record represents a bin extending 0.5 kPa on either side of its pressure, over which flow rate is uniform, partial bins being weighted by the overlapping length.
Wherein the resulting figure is 435.0 kPa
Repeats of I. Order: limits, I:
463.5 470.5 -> 467.0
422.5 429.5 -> 429.0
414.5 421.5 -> 421.0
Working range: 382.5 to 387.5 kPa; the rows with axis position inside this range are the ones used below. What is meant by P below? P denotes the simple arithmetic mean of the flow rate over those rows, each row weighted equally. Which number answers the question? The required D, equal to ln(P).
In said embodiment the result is 4.98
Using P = 146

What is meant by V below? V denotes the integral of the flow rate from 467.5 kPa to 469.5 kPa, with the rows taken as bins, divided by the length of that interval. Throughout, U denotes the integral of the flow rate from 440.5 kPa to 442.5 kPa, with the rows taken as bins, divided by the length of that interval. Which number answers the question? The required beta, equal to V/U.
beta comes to 1.35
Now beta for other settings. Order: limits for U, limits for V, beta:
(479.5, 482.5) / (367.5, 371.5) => 1.18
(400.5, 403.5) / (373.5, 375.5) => 0.87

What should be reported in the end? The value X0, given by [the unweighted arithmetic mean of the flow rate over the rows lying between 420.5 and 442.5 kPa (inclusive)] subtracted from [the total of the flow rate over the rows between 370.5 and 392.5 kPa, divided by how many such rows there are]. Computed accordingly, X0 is 71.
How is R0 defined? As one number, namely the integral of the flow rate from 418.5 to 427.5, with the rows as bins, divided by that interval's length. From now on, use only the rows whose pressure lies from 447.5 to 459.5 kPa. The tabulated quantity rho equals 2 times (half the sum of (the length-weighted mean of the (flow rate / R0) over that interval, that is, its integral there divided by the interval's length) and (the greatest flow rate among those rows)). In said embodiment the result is 105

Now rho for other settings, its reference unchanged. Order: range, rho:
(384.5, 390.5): 161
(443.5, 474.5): 124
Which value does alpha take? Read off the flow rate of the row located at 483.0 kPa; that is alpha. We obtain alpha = 117.6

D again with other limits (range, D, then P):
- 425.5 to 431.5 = 4.37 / 79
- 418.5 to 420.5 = 4.68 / 108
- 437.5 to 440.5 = 4.30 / 74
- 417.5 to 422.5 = 4.65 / 104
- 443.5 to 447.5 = 4.50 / 90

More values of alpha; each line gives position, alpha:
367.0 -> 141.4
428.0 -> 76.95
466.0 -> 97.47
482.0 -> 116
